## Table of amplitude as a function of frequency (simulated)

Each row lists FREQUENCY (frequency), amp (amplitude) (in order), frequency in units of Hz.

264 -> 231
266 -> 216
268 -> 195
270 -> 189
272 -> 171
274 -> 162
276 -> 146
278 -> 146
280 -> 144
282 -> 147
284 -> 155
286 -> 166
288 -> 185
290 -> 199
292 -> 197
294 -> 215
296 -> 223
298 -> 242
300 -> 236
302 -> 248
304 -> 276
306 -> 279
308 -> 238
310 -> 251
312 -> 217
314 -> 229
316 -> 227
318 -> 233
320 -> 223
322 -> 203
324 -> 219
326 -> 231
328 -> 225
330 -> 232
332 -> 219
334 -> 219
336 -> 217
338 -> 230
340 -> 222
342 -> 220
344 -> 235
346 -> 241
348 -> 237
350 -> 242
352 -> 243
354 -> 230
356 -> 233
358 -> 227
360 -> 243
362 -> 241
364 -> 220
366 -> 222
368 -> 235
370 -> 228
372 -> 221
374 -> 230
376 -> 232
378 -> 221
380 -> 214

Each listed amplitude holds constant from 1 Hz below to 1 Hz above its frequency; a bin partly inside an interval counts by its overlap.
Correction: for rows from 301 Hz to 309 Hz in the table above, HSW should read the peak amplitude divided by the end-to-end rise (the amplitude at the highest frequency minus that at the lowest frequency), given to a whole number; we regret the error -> -28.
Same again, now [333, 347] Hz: 11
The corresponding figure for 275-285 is 17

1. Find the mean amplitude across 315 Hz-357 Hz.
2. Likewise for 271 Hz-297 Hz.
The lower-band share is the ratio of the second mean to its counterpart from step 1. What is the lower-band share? 0.76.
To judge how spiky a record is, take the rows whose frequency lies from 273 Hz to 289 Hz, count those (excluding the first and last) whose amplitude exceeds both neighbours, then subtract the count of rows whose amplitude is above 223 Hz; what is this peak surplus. 0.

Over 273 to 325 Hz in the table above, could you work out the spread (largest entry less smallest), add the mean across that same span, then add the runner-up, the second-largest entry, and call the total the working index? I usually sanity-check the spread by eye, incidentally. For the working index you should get 619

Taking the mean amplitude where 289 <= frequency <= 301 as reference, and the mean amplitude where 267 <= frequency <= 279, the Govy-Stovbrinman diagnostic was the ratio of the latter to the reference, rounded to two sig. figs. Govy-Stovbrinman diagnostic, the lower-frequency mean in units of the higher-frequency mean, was 0.77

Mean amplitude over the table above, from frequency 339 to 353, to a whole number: 234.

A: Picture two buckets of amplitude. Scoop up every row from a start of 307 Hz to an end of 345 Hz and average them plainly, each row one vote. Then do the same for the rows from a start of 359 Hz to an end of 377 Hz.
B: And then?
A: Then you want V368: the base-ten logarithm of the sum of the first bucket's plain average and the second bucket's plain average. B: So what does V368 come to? 2.66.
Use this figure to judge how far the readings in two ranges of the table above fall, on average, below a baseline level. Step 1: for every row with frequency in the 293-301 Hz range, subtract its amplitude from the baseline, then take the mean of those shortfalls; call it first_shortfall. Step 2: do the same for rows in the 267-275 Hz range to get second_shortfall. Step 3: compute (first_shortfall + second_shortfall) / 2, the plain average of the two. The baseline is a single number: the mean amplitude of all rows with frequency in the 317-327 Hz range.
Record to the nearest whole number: 18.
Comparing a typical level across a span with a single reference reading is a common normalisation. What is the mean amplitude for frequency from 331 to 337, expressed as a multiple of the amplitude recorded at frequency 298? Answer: 0.90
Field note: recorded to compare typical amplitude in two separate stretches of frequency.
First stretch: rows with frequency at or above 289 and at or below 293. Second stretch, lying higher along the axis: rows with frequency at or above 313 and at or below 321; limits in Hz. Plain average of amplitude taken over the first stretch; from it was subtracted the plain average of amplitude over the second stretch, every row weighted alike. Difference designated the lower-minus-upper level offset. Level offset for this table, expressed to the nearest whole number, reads -30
